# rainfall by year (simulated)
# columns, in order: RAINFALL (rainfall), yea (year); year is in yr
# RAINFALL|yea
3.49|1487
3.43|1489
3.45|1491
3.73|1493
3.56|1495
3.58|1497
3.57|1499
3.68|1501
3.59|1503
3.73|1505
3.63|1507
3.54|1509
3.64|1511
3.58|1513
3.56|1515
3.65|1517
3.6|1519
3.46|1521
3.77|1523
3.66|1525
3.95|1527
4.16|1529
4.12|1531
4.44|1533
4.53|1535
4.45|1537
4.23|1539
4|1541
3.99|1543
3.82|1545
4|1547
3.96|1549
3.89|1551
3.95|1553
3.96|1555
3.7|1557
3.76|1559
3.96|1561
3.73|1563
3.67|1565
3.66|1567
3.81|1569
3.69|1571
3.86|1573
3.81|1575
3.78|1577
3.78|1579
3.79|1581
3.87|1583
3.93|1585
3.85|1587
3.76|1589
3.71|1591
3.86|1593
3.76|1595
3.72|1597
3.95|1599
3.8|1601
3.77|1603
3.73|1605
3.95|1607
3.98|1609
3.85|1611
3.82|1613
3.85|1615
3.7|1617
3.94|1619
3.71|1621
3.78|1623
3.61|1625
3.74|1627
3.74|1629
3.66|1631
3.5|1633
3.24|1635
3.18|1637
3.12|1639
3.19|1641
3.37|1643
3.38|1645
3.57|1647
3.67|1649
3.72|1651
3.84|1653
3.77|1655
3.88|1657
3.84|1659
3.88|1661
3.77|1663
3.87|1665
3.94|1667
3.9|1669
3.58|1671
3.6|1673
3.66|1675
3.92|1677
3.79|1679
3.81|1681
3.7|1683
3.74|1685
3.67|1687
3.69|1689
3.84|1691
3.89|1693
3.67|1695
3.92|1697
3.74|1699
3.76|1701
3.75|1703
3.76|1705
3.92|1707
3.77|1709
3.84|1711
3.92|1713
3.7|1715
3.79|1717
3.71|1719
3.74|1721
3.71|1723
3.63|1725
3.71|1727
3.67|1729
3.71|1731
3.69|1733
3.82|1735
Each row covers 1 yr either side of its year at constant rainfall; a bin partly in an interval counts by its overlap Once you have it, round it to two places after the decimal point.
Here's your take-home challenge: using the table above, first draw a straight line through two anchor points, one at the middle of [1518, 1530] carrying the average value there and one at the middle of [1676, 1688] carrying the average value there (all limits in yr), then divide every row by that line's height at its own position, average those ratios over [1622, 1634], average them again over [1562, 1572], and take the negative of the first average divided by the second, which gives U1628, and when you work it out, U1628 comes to -0.99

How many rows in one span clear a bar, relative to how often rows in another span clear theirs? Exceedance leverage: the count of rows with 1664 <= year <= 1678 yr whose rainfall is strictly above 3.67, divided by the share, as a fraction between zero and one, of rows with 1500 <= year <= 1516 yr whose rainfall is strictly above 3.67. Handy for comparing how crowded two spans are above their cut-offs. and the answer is 16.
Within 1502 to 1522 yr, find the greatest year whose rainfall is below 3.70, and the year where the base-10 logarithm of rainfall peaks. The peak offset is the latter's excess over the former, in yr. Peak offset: -16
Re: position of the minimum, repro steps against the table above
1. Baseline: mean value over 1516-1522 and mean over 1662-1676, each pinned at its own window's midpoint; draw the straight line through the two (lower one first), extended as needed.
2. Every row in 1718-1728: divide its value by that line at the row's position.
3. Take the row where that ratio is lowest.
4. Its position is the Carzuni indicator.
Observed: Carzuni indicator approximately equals 1725 yr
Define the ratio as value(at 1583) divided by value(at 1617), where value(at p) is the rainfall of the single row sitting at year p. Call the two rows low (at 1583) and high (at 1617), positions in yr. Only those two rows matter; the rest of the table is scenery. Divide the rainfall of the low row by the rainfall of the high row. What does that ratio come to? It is 1.046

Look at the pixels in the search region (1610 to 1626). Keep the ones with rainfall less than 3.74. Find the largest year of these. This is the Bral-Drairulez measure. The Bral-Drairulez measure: 1625 yr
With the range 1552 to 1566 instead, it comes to 1565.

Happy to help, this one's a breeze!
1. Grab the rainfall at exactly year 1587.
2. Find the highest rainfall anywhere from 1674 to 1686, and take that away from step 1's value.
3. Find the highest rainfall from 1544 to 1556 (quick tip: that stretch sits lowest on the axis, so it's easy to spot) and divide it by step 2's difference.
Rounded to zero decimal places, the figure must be -57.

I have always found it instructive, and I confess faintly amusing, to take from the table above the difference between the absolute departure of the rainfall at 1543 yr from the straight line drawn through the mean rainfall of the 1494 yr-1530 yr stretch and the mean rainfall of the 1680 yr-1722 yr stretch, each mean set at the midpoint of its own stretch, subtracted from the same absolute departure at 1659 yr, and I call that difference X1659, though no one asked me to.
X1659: -0.22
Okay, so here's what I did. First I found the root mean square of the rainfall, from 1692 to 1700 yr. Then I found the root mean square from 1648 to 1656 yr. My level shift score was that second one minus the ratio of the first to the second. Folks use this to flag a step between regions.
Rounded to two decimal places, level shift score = 2.74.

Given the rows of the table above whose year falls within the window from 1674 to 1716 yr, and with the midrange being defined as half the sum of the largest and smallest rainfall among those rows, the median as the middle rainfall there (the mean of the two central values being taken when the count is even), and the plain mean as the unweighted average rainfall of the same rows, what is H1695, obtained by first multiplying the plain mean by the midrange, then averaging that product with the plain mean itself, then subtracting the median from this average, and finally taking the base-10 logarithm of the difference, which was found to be 0.724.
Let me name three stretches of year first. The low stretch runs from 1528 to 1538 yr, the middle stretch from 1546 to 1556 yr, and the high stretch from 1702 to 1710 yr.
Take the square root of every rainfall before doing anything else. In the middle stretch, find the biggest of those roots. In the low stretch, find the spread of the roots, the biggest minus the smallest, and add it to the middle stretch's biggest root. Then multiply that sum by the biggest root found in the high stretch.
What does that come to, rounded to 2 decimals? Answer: 4.16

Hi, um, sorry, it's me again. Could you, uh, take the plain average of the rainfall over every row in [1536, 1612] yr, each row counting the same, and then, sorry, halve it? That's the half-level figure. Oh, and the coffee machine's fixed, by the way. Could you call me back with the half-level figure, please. 1.93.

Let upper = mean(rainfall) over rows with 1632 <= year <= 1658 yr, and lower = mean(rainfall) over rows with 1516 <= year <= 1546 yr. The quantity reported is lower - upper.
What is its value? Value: 0.49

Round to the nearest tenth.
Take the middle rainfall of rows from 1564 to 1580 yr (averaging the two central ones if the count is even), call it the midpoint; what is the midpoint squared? 14.3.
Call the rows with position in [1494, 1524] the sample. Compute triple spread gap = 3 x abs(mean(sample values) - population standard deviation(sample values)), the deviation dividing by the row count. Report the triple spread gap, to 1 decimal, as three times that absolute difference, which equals 10.6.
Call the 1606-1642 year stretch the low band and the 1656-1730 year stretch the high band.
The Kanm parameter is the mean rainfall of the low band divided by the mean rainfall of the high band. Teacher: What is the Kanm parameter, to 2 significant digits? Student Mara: 0.96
